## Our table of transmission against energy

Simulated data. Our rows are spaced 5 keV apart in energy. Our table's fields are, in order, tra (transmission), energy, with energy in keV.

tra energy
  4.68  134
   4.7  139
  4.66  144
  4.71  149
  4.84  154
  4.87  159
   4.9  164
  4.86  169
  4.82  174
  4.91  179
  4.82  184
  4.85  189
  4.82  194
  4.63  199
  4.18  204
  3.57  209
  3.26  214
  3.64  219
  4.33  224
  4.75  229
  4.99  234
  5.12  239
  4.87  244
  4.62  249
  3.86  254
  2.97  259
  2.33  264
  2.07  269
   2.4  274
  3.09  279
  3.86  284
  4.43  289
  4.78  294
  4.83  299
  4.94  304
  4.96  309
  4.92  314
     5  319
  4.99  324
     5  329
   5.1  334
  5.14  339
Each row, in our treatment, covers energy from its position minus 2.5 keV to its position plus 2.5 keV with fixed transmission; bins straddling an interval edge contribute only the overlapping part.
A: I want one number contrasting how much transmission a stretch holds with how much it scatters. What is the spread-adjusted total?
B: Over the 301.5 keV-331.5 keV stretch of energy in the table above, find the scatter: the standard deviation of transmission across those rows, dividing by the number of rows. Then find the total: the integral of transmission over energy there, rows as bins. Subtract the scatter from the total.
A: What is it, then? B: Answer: 149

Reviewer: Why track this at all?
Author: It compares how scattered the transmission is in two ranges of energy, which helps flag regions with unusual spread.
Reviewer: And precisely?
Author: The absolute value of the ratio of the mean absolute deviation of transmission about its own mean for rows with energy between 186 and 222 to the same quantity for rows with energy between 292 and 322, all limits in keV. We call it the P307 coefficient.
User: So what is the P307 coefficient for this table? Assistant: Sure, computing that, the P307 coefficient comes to 8.30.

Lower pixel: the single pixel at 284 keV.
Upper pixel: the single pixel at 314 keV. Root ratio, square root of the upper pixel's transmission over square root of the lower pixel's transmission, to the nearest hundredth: 1.13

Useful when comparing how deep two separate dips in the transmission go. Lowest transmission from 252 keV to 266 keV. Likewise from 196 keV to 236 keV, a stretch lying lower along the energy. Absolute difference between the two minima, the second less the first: 0.93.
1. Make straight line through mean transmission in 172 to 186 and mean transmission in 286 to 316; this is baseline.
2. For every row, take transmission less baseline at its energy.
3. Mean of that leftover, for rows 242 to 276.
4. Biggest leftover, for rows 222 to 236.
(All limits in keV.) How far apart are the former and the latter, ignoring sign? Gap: 1.7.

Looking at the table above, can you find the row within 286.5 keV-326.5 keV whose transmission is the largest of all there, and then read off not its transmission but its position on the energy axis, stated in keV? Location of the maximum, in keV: 319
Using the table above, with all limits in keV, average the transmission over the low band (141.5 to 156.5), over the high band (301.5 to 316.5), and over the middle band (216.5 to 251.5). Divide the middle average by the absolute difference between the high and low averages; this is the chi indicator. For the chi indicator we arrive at 23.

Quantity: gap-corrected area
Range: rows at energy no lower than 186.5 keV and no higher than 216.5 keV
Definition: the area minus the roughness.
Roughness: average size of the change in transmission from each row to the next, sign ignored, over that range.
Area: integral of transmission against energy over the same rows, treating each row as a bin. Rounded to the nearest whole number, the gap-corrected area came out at 126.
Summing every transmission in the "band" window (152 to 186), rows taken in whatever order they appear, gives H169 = 34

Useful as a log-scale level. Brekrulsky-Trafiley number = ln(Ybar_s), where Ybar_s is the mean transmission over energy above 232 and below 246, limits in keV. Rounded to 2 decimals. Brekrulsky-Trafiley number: 1.61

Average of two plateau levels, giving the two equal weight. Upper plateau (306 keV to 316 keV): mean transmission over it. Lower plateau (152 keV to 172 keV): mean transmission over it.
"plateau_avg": 4.90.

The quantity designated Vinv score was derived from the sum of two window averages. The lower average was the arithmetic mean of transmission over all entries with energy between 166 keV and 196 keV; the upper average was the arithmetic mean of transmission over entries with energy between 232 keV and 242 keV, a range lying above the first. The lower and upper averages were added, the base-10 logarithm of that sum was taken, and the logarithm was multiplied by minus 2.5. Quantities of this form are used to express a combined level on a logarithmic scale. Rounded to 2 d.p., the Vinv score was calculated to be -2.49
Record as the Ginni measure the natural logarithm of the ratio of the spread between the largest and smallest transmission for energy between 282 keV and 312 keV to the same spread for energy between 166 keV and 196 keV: 2.5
